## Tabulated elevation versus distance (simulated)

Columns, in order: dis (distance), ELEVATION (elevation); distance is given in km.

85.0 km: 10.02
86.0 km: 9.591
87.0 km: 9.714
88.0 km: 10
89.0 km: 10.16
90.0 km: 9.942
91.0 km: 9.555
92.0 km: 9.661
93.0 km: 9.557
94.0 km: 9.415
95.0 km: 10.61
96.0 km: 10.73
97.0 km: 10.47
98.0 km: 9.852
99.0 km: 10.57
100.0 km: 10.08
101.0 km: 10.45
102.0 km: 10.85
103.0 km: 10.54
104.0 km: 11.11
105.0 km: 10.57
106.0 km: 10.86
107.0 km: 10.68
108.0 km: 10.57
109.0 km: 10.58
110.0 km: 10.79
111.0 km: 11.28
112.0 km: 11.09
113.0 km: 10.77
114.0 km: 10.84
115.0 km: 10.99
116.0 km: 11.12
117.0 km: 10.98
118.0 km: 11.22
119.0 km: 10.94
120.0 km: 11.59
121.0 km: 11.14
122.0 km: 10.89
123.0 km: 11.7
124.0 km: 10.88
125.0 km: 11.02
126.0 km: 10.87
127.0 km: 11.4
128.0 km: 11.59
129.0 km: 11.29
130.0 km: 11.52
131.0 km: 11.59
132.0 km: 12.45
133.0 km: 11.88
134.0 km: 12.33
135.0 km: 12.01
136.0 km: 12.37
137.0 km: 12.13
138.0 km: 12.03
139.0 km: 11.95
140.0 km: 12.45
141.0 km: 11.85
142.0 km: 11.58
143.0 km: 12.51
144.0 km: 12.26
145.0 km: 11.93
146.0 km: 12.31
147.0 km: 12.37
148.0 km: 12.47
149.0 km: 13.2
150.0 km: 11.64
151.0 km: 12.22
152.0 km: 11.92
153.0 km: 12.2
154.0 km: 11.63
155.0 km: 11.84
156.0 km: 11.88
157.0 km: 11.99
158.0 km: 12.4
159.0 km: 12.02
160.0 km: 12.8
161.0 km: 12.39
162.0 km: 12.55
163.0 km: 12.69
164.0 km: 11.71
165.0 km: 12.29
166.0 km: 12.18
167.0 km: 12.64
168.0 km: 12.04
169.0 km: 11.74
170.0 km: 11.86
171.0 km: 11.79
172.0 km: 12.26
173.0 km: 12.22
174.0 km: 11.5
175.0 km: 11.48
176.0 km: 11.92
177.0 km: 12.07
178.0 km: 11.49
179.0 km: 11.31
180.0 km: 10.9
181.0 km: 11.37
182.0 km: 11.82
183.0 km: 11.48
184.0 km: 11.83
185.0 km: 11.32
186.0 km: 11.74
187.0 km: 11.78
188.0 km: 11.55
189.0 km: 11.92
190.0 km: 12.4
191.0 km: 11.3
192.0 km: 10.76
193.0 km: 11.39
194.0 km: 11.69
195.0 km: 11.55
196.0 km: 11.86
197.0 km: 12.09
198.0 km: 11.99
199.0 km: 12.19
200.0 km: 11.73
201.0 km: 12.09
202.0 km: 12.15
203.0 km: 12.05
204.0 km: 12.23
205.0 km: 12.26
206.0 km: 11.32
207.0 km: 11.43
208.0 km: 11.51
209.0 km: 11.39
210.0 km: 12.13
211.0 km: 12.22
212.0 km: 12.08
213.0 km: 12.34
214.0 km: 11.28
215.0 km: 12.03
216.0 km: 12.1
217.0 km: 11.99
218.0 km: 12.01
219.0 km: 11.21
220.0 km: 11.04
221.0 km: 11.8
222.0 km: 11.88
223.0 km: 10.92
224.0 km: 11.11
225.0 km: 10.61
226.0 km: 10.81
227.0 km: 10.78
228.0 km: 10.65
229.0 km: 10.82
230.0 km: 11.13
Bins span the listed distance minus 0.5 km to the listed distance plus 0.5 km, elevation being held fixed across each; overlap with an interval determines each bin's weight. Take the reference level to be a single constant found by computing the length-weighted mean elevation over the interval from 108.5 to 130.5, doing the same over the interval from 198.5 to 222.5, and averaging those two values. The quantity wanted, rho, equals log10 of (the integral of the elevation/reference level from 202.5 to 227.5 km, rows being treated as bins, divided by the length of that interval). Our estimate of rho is 0.005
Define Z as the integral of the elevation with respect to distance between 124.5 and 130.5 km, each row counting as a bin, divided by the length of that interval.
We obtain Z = 11.3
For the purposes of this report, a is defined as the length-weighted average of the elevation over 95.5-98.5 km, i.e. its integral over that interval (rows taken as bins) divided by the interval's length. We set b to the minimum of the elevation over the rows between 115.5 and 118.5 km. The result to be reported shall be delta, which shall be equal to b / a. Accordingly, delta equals 1.06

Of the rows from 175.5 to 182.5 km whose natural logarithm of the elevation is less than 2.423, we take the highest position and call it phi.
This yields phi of 180.0 km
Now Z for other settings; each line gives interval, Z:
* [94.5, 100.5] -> 10.4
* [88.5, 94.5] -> 9.7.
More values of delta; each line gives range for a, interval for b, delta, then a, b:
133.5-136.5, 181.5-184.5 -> 0.94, 12.2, 11.48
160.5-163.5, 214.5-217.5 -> 0.96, 12.5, 11.99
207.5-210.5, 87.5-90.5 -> 0.85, 11.7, 9.942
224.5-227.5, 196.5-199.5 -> 1.12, 10.7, 11.99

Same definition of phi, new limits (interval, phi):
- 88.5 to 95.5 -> 95.0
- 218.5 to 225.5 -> 225.0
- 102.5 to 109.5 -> 109.0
